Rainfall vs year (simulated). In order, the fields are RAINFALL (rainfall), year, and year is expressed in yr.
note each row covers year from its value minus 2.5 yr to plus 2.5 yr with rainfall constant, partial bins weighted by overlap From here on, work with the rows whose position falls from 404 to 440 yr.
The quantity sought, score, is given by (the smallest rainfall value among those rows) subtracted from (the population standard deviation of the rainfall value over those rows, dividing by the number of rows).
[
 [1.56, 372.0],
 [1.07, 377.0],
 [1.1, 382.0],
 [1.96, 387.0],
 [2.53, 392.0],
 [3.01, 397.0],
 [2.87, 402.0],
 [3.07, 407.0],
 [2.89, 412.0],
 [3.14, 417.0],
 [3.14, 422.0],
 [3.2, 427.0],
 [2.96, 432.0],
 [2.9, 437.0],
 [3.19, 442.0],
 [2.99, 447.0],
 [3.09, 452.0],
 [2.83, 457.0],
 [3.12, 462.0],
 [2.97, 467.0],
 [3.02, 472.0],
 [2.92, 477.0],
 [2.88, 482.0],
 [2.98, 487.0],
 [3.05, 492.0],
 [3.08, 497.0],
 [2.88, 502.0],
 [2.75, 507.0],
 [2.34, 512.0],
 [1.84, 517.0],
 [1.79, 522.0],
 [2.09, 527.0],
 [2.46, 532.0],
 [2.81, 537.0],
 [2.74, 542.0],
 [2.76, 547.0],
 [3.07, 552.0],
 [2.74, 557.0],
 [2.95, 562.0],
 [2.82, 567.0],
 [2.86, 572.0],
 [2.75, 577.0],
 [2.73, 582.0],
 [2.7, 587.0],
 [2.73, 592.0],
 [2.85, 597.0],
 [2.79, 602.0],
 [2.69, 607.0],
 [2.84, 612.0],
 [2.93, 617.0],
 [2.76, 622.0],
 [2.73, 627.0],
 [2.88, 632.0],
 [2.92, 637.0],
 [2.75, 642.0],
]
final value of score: -2.77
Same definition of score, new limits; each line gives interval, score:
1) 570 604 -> -2.64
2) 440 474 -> -2.72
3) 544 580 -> -2.63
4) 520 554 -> -1.37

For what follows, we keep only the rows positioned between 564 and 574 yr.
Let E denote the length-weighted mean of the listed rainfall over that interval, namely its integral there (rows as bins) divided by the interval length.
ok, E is 2.84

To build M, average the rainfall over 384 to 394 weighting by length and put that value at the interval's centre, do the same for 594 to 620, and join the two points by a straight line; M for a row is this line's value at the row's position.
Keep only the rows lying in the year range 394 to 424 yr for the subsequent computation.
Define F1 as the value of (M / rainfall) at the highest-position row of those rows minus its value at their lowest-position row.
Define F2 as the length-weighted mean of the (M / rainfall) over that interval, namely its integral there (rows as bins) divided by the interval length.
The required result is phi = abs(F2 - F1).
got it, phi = 0.75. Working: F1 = -0.01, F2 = 0.74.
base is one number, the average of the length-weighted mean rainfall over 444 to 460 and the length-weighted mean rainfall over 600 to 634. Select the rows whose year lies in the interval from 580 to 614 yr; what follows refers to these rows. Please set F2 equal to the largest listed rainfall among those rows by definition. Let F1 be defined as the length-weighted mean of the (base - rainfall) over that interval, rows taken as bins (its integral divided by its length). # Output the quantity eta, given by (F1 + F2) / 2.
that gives 1.49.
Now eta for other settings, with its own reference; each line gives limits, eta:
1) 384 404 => 1.68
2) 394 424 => 1.51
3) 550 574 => 1.54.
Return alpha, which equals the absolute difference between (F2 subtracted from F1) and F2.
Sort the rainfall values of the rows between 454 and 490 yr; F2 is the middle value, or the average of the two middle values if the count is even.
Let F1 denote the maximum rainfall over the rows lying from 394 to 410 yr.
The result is 2.87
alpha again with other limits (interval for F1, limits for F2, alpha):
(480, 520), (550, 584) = 2.56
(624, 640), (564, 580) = 2.72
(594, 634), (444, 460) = 3.05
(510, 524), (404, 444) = 3.87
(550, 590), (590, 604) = 2.51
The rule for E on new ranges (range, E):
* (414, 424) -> 3.13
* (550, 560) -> 2.90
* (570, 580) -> 2.80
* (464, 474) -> 3.00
